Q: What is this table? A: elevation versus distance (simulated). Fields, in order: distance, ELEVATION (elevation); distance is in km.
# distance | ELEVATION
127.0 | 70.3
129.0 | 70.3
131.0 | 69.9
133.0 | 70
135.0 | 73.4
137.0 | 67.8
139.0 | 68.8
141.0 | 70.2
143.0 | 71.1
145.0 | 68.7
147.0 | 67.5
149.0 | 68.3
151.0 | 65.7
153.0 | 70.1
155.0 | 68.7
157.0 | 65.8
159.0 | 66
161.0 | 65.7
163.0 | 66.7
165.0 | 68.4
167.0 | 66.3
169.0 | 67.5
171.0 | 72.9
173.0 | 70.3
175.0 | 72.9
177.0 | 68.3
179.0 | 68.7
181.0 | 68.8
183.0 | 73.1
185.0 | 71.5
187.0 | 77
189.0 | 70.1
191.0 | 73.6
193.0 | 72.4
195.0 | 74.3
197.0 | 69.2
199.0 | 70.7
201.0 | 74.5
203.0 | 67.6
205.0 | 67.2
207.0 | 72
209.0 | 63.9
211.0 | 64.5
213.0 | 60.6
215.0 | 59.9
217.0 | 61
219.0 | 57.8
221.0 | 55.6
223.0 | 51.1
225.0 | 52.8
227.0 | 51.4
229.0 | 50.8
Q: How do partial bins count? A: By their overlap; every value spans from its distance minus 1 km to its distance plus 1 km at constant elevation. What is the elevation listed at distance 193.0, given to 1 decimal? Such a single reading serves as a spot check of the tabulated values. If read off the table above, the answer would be 72.4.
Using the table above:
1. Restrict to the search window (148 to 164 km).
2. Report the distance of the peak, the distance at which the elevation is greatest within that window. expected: 153.0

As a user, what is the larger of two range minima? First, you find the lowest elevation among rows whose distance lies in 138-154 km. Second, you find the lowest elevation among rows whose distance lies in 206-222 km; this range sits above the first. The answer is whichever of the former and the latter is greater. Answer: 65.7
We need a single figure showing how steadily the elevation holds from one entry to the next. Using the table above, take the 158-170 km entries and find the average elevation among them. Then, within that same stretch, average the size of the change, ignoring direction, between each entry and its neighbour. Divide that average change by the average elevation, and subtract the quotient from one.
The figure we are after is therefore 0.981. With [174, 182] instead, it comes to 0.976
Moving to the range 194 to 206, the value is 0.950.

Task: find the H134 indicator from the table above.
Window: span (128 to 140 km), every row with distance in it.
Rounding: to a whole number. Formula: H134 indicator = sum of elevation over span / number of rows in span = 70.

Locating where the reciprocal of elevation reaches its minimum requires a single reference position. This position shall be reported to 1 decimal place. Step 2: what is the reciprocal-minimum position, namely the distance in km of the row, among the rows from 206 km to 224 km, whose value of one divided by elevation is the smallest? 207.0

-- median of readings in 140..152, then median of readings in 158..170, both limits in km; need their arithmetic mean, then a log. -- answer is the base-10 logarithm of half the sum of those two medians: 1.83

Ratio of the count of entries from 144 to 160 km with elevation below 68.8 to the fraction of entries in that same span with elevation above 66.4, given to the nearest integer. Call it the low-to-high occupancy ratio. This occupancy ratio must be 11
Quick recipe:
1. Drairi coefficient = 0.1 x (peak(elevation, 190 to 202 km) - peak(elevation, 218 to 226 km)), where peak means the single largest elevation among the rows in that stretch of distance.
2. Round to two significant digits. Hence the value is 1.7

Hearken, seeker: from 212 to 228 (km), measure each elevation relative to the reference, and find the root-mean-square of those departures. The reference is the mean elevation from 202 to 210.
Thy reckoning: 12.0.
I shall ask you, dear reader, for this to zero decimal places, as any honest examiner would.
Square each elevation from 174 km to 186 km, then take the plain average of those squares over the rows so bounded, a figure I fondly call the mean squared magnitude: 4981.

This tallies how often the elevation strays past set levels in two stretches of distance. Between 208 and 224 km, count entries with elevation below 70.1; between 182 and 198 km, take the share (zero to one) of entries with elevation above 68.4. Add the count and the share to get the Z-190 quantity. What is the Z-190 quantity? 9.0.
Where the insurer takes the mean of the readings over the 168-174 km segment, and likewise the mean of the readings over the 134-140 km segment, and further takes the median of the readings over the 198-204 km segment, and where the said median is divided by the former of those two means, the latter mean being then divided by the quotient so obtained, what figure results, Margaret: 69.5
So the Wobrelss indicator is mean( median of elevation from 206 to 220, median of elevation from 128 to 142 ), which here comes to 65.5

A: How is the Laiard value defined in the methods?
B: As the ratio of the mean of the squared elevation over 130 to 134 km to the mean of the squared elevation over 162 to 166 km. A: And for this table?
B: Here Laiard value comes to 1.07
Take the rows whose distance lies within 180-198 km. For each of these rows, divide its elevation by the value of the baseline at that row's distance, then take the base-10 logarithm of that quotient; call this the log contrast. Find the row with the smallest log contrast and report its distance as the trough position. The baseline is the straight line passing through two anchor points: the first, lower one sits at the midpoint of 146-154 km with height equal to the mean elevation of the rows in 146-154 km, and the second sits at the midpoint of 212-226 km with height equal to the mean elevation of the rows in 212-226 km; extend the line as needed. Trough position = 181.0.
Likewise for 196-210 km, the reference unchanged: 209.0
